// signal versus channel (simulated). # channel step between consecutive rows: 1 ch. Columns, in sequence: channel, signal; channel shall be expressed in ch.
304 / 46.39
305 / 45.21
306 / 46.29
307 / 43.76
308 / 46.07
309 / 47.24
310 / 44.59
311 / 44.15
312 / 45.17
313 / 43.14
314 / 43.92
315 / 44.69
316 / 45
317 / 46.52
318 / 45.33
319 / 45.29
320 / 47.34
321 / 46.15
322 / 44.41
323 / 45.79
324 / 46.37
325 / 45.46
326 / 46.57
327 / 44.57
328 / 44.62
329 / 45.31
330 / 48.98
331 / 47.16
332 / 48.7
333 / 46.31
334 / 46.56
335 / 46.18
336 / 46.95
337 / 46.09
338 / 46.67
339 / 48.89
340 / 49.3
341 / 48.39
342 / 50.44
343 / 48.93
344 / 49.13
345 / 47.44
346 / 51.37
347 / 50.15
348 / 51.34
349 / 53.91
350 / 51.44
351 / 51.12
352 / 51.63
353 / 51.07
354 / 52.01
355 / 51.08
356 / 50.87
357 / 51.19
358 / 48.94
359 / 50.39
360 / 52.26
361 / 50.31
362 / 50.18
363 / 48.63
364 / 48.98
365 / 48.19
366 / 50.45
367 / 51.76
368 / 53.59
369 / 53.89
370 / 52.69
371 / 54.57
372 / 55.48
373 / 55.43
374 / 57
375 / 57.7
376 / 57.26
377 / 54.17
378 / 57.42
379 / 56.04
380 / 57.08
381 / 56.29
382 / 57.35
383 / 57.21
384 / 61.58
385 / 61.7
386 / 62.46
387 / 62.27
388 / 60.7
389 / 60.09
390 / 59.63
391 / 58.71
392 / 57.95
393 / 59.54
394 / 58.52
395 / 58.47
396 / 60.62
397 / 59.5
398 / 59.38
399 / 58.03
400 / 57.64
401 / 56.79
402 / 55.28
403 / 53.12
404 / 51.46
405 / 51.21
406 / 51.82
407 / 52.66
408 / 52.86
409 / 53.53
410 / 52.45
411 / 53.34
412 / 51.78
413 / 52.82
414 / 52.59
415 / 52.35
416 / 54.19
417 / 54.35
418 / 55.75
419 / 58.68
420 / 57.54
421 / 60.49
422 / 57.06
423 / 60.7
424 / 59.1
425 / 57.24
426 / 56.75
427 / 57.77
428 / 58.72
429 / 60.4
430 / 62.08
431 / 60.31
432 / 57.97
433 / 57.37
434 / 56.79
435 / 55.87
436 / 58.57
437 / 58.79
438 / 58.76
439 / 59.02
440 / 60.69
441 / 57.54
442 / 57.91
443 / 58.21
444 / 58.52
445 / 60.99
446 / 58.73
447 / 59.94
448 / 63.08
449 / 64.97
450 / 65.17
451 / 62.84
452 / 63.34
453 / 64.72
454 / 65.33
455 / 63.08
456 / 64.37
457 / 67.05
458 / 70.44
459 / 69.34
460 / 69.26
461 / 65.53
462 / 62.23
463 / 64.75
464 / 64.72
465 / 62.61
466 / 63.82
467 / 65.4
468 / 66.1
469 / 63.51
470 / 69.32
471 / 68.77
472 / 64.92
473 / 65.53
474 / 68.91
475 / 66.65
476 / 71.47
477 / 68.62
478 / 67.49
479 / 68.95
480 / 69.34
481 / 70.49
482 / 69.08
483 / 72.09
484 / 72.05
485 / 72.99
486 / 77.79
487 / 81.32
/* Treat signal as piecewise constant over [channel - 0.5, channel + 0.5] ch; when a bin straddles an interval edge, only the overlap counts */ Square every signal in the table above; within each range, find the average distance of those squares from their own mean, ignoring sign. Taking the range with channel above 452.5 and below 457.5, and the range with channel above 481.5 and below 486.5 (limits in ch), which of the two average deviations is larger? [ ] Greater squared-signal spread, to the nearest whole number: 305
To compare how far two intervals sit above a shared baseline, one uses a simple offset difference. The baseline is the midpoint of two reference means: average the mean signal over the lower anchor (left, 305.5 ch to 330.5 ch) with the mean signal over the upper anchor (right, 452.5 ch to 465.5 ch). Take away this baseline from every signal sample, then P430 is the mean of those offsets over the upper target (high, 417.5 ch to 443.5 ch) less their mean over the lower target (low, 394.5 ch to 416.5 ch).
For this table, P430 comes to 4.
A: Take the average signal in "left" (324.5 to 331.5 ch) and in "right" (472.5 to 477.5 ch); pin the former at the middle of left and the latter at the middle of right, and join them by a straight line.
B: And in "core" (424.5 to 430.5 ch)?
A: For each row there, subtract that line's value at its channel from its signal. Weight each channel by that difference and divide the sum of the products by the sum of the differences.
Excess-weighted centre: 426.4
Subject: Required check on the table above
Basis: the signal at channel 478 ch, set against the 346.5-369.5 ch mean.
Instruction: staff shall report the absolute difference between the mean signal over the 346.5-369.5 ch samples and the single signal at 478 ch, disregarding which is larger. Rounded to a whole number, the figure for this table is 16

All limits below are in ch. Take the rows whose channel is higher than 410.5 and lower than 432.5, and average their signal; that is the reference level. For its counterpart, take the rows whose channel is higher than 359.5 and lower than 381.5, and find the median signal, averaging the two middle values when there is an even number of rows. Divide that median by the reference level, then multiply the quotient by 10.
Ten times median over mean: 9.5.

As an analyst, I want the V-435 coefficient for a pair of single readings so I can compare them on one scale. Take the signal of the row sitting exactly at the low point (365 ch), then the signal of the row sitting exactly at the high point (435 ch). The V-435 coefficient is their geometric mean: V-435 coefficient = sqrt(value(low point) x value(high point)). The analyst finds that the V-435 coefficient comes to 52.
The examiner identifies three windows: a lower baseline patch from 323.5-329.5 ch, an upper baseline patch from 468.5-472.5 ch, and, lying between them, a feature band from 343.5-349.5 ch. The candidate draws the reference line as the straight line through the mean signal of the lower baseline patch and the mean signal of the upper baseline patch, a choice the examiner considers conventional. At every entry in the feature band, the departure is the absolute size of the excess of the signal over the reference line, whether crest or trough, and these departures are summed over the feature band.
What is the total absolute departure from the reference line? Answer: 14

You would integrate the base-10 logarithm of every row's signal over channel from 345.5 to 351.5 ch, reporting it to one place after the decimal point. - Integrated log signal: 10.3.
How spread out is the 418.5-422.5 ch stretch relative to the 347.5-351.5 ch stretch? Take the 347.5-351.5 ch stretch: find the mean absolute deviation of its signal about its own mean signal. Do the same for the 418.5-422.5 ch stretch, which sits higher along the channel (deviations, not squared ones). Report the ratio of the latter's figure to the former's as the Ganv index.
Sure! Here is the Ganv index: 1.2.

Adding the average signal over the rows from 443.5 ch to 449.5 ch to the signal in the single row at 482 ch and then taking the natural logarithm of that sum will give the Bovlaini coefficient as 4.87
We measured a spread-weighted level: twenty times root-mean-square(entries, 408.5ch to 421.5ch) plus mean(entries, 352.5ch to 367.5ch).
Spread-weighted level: 1144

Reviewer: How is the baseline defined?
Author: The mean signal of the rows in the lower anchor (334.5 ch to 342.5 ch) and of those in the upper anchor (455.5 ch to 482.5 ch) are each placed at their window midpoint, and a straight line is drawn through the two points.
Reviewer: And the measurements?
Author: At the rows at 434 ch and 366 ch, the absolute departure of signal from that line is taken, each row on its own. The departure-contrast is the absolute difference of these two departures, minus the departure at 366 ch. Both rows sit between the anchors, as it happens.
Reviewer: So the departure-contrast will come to 2.2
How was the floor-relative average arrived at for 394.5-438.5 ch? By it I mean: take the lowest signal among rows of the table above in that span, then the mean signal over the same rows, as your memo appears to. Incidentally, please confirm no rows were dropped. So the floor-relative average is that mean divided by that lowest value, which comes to 1.10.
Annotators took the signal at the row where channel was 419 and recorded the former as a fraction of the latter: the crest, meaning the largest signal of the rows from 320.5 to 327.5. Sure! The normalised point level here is 1.3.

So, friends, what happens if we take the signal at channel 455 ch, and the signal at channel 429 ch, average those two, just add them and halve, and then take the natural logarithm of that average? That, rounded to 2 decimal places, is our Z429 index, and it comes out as 4.12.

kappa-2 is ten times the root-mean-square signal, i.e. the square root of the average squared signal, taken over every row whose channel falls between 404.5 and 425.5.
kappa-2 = 550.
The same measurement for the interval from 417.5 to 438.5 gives 584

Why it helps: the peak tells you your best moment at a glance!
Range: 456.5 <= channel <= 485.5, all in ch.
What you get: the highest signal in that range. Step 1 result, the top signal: 72.99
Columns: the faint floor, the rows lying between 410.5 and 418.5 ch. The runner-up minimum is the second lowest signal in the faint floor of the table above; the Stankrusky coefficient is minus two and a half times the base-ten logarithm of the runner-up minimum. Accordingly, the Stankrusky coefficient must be -4.30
